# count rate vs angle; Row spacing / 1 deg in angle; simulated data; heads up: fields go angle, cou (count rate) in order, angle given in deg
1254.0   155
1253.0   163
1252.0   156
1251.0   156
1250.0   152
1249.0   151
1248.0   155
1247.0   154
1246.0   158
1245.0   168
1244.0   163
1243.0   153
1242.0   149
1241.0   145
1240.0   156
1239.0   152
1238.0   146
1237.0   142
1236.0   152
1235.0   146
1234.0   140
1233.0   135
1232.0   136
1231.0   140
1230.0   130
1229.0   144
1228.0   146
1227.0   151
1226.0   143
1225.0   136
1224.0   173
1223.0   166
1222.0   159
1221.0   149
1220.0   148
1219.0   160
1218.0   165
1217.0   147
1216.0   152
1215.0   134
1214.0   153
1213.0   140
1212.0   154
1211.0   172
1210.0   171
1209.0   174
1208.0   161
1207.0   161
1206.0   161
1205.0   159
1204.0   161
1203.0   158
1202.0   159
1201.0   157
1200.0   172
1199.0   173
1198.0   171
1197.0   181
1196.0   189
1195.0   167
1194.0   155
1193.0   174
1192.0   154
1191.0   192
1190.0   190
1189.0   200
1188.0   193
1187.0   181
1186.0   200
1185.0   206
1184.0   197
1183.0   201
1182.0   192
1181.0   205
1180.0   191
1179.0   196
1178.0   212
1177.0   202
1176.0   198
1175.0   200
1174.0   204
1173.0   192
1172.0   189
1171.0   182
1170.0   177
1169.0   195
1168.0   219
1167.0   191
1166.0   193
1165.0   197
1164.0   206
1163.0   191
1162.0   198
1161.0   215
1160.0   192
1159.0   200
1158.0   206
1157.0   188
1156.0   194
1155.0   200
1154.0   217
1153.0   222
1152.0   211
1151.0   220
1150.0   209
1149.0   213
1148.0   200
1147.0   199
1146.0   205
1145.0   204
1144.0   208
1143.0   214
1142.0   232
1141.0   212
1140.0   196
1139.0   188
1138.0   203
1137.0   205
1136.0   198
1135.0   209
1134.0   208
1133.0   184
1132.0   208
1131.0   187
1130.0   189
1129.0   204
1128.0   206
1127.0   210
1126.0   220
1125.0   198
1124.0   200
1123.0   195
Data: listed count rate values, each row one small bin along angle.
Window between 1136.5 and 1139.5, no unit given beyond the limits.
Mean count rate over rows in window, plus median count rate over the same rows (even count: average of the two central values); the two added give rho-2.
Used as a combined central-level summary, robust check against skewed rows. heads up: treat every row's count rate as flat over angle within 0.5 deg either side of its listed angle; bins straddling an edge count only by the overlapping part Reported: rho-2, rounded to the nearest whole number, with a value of 402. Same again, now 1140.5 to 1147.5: 419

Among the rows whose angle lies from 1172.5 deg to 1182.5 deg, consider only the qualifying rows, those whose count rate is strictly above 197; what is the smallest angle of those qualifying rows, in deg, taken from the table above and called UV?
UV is 1174.0 deg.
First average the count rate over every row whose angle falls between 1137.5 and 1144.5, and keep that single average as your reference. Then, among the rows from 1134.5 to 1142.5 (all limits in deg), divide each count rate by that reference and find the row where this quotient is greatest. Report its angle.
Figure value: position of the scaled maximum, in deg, 1142.0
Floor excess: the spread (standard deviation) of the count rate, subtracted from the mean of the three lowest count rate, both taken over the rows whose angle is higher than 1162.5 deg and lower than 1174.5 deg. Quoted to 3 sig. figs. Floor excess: 172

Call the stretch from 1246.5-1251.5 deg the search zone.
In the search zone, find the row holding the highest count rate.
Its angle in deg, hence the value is 1251.0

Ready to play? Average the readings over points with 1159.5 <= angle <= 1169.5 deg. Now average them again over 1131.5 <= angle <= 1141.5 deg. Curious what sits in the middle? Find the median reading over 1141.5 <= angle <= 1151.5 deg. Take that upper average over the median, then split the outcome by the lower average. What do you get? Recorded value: 0.0048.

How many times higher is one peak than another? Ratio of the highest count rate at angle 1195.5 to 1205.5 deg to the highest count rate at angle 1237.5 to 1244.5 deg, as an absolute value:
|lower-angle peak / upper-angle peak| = 1.16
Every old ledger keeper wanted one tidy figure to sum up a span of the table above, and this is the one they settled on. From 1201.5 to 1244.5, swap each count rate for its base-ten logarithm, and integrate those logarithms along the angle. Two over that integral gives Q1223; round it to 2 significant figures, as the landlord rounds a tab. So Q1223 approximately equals 0.021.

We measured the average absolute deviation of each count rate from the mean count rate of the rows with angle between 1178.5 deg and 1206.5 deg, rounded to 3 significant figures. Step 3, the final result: 15.5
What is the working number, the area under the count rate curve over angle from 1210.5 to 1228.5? 2748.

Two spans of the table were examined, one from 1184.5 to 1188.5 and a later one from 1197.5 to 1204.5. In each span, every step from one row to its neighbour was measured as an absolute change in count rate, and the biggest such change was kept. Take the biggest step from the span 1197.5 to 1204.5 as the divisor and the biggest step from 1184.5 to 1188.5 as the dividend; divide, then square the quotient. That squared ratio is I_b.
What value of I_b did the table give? 1.6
